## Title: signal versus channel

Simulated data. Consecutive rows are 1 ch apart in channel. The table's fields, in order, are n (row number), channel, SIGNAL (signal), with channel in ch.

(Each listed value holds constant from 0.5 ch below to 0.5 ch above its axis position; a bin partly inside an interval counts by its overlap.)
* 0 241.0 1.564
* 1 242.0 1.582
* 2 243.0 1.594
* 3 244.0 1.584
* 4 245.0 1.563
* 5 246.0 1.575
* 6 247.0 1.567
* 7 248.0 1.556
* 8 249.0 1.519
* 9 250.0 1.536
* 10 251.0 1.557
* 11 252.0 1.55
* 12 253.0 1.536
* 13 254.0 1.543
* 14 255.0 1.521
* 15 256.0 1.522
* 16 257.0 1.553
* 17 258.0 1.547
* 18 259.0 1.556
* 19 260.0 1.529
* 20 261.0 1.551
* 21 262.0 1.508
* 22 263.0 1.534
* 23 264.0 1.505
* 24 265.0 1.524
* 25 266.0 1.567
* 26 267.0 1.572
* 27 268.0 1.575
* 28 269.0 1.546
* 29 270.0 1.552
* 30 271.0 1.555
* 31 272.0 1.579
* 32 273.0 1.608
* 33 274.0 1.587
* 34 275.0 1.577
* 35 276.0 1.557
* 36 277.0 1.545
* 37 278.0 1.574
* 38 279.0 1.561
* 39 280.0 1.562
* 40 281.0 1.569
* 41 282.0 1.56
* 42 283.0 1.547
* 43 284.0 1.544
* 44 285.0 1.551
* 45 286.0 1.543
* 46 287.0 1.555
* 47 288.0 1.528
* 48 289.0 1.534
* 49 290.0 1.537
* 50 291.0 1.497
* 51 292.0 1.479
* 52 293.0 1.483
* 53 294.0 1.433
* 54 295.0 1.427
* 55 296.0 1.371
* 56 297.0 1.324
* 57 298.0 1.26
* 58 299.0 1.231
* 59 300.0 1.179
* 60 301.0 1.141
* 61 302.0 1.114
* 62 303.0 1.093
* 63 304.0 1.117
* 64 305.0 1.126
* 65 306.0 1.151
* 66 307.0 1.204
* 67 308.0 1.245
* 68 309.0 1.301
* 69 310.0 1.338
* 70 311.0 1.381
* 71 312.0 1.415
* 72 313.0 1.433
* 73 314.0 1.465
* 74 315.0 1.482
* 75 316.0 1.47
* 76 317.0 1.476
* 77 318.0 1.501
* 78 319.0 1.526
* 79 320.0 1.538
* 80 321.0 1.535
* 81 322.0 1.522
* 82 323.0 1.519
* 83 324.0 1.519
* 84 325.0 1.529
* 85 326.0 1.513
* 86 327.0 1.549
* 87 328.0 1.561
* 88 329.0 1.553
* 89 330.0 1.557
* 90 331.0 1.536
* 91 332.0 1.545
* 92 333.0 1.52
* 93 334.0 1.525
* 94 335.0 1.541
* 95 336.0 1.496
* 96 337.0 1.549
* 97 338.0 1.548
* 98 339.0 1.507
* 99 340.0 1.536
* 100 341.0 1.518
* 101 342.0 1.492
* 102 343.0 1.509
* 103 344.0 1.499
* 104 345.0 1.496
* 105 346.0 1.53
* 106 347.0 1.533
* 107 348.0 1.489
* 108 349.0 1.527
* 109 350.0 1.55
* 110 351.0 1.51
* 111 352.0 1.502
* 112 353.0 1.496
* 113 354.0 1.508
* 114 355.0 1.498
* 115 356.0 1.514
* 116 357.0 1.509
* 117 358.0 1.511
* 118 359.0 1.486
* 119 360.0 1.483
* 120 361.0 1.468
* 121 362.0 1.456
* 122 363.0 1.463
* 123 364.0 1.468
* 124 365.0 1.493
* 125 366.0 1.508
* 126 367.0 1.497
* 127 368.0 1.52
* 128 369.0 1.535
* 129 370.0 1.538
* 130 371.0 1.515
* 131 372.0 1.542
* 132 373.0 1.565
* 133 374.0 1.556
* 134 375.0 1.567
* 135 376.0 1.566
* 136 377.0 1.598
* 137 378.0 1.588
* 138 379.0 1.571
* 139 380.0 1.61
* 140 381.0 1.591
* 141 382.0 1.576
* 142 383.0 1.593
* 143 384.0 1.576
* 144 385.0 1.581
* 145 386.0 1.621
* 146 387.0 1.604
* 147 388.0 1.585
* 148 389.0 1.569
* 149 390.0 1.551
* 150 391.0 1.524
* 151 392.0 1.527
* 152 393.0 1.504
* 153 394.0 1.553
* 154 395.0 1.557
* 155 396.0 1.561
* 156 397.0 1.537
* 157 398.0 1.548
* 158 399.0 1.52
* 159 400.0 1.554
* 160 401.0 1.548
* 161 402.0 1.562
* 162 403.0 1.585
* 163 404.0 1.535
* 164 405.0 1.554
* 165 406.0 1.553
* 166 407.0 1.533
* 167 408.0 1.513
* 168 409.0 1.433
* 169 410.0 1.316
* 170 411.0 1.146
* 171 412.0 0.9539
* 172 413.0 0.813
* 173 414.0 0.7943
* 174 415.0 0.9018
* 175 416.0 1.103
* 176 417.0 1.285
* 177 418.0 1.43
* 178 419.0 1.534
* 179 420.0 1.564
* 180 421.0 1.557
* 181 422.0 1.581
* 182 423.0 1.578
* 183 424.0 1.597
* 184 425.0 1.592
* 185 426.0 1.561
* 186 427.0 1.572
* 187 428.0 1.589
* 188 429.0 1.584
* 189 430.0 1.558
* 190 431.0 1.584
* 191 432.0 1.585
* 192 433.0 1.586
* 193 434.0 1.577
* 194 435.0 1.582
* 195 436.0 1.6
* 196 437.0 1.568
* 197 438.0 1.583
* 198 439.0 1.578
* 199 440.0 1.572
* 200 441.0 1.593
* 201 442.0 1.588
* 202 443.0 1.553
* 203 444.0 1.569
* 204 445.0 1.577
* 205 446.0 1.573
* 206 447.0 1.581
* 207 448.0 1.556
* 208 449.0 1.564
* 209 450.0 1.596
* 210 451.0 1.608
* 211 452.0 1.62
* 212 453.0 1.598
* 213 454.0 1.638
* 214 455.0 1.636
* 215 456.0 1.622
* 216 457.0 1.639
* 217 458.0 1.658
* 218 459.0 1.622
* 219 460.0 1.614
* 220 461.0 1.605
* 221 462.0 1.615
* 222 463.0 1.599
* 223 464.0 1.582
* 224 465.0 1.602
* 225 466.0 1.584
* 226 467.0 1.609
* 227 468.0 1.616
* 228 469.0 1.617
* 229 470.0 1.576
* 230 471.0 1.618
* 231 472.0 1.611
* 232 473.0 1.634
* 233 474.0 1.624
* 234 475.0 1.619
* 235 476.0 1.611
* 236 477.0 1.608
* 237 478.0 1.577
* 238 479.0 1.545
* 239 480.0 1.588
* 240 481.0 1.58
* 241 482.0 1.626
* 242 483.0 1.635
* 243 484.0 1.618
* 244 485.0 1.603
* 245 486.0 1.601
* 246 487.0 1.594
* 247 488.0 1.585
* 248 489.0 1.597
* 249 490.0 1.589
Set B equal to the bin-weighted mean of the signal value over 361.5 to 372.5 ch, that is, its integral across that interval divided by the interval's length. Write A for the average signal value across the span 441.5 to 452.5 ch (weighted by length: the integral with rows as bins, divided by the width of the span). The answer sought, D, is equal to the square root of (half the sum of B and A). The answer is 1.24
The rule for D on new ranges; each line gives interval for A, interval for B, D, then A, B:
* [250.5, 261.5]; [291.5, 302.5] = 1.19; 1.54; 1.31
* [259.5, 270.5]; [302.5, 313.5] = 1.18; 1.54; 1.25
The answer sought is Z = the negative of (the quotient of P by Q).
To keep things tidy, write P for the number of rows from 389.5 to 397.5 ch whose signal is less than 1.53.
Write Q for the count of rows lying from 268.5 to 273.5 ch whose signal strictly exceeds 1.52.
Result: -0.60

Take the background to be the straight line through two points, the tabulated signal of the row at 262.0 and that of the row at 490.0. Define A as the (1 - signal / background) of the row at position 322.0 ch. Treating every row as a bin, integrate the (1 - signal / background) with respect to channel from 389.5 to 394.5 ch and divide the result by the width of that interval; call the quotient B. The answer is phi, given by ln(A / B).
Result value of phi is -1.1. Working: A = 0.00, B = 0.01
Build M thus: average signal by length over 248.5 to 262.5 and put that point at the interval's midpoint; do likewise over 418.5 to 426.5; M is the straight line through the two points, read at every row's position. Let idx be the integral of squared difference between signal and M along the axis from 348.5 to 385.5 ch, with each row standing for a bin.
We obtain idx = 0.09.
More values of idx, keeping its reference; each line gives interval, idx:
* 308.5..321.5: 0.19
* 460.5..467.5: 0.00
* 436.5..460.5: 0.03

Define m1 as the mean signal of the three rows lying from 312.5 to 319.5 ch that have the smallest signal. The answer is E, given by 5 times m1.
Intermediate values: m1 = 1.46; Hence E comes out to 7.3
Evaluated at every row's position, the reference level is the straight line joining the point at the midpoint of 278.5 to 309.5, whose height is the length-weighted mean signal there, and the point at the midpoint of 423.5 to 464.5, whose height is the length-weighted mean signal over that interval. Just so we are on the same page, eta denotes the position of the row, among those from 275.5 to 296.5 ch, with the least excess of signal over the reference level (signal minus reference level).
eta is 296.0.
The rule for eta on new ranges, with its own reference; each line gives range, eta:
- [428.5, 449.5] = 448.0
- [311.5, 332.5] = 312.0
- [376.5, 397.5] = 393.0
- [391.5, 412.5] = 412.0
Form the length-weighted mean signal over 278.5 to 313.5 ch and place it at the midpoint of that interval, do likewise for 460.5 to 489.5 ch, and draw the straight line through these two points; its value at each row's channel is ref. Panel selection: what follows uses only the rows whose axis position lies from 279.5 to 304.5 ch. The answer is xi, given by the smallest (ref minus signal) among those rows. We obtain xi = -0.207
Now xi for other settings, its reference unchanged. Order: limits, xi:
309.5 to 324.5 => -0.127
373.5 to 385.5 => -0.125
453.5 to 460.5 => -0.076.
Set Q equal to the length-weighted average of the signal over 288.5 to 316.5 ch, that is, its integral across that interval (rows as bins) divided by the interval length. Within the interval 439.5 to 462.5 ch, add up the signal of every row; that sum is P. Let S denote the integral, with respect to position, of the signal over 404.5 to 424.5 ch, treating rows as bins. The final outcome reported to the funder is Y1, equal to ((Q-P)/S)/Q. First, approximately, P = 37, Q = 1.33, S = 26.7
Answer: -1.00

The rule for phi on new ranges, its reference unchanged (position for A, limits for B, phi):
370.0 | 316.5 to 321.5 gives -0.5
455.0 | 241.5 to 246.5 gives -0.3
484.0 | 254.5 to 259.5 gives -0.1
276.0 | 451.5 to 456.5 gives 0.0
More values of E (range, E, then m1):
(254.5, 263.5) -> 7.6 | 1.52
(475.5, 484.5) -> 7.8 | 1.57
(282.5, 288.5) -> 7.7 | 1.54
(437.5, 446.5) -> 7.8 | 1.56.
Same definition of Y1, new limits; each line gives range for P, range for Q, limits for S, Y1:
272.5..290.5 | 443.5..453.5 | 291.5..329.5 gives -0.32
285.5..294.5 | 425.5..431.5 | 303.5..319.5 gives -0.35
